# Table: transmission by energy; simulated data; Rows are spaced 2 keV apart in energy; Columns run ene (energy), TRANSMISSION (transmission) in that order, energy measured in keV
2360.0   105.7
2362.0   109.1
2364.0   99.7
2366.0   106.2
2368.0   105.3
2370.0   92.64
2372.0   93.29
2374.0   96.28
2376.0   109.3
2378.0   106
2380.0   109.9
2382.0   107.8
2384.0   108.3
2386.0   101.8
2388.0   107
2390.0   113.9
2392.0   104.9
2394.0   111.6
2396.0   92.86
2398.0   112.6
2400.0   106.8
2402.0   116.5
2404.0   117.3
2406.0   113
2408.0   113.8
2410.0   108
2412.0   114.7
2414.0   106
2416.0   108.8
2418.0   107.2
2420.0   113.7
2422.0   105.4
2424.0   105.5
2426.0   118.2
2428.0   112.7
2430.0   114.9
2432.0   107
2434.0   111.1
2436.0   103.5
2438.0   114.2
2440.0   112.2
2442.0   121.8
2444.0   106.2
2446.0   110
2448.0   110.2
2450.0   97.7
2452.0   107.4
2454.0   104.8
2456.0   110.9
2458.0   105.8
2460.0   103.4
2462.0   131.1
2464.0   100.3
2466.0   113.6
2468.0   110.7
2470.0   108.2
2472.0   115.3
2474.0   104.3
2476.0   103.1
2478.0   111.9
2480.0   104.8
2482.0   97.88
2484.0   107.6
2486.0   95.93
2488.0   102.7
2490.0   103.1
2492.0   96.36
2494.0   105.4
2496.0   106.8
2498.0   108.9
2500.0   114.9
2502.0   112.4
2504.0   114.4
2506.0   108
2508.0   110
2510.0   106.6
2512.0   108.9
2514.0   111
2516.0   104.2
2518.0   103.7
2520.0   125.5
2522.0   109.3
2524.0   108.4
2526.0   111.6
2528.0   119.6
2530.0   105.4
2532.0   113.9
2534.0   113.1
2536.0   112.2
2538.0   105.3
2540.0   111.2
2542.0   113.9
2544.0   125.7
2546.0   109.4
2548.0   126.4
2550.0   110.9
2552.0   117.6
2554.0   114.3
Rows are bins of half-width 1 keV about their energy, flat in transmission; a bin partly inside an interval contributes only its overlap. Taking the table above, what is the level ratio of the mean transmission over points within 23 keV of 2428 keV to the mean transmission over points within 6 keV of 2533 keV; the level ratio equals 0.99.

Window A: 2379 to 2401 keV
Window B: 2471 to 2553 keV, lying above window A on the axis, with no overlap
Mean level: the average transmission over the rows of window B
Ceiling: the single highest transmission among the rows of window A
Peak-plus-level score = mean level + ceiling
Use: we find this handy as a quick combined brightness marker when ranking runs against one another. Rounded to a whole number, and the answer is 224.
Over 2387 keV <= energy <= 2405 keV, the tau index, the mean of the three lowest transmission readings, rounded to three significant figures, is 102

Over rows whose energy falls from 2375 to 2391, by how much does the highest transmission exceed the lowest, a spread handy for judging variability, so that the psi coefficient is 12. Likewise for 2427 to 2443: 18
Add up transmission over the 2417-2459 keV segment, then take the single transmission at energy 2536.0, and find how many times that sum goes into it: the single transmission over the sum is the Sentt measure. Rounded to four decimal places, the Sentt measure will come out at 0.0488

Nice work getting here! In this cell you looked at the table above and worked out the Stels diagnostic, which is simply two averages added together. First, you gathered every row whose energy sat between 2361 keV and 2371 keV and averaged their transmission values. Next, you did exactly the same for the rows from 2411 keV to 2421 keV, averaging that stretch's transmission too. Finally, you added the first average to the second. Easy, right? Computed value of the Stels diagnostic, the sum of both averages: 212.7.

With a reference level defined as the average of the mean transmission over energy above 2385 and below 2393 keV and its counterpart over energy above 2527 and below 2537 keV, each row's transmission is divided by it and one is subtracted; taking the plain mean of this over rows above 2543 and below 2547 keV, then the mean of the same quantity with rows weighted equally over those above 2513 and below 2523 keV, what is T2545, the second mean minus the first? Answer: -0.06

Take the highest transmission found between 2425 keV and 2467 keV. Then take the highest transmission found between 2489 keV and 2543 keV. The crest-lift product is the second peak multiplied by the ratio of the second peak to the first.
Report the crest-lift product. 120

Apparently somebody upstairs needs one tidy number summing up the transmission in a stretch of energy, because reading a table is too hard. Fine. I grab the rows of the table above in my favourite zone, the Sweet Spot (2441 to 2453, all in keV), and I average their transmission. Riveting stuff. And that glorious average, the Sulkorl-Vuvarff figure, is 109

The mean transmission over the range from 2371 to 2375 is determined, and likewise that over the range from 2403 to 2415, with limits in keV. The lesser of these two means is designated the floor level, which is 95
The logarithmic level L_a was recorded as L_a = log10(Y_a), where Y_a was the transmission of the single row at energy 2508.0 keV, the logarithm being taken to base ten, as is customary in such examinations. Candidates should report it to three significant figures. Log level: 2.04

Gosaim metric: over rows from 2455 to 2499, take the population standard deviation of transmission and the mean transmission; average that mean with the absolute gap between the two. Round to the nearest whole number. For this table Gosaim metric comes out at 103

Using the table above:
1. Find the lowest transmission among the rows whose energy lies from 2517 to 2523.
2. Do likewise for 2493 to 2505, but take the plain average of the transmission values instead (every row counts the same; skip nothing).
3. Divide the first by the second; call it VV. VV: 0.939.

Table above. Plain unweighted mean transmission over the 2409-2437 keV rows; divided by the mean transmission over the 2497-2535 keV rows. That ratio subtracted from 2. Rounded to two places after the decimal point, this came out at 1.01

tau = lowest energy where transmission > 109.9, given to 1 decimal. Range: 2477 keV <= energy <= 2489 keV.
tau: 2478.0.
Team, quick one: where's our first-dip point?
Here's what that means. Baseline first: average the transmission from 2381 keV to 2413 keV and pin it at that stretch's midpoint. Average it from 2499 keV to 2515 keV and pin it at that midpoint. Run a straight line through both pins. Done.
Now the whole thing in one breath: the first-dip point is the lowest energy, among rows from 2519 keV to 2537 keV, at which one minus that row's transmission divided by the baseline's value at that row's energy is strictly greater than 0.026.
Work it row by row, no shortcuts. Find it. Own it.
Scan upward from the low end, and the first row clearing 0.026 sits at 2530.0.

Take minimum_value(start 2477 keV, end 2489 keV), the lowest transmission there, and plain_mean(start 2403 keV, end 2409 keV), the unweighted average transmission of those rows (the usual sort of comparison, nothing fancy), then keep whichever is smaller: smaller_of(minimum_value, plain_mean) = 96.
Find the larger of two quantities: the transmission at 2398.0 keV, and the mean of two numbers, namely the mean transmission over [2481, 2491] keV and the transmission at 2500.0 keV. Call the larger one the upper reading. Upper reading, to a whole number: 113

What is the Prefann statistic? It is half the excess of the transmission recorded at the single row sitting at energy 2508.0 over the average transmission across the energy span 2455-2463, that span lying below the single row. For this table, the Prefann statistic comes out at -1.4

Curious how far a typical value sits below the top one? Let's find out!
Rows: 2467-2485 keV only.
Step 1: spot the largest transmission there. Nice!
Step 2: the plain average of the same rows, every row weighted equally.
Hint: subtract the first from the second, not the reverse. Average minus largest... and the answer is -8.2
